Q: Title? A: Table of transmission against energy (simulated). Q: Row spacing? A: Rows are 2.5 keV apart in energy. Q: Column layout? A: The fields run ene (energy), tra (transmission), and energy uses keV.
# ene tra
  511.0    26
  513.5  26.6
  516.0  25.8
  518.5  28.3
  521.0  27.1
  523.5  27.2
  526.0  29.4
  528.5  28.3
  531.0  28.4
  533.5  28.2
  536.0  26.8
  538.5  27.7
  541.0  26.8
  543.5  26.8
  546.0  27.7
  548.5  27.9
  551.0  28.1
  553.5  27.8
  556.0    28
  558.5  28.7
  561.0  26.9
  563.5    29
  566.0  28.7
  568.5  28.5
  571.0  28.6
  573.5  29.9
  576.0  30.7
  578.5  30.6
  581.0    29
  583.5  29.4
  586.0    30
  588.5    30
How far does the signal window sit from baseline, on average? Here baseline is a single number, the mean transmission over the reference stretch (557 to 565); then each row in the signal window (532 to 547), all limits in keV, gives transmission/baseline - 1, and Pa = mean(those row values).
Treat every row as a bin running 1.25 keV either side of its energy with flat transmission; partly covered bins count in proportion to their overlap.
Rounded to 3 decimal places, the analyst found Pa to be -0.031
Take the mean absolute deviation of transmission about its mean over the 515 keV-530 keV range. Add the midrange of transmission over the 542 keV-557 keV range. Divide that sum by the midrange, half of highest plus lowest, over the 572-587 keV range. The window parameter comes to 0.953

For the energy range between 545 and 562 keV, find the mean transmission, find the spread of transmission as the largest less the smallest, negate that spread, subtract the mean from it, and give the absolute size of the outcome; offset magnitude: 29.7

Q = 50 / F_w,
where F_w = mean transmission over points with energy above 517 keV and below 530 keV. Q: 1.78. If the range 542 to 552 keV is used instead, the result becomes 1.81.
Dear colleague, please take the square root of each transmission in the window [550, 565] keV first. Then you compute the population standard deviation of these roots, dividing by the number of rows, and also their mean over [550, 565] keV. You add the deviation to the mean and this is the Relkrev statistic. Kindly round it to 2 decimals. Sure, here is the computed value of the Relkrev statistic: 5.36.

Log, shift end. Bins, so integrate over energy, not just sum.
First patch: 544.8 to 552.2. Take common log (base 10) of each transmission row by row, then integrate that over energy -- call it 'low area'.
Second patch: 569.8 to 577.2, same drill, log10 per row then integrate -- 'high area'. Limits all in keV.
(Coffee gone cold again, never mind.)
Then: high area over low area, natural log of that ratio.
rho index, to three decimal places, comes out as 0.019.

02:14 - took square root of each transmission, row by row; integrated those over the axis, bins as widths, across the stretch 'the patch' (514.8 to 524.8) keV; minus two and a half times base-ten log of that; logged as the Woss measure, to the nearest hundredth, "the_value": -4.29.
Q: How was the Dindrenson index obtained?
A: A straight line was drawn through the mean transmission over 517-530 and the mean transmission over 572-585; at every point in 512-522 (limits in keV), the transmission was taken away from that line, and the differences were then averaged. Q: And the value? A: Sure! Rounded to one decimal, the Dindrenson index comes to 0.9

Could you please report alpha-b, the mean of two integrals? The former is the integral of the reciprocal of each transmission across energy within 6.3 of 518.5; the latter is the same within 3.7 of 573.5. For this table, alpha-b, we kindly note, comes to 0.36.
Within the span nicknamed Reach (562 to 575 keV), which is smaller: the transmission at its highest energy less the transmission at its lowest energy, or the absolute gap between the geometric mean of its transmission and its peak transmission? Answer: 0.9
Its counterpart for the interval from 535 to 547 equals 0.5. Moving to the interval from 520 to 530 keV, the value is 1.2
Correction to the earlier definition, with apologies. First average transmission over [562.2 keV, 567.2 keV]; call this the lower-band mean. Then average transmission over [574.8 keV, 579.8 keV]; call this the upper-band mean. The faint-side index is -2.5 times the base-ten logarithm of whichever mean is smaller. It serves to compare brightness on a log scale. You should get -3.650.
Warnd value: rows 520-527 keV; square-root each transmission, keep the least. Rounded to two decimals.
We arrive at 5.21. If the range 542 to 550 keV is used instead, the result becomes 5.18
